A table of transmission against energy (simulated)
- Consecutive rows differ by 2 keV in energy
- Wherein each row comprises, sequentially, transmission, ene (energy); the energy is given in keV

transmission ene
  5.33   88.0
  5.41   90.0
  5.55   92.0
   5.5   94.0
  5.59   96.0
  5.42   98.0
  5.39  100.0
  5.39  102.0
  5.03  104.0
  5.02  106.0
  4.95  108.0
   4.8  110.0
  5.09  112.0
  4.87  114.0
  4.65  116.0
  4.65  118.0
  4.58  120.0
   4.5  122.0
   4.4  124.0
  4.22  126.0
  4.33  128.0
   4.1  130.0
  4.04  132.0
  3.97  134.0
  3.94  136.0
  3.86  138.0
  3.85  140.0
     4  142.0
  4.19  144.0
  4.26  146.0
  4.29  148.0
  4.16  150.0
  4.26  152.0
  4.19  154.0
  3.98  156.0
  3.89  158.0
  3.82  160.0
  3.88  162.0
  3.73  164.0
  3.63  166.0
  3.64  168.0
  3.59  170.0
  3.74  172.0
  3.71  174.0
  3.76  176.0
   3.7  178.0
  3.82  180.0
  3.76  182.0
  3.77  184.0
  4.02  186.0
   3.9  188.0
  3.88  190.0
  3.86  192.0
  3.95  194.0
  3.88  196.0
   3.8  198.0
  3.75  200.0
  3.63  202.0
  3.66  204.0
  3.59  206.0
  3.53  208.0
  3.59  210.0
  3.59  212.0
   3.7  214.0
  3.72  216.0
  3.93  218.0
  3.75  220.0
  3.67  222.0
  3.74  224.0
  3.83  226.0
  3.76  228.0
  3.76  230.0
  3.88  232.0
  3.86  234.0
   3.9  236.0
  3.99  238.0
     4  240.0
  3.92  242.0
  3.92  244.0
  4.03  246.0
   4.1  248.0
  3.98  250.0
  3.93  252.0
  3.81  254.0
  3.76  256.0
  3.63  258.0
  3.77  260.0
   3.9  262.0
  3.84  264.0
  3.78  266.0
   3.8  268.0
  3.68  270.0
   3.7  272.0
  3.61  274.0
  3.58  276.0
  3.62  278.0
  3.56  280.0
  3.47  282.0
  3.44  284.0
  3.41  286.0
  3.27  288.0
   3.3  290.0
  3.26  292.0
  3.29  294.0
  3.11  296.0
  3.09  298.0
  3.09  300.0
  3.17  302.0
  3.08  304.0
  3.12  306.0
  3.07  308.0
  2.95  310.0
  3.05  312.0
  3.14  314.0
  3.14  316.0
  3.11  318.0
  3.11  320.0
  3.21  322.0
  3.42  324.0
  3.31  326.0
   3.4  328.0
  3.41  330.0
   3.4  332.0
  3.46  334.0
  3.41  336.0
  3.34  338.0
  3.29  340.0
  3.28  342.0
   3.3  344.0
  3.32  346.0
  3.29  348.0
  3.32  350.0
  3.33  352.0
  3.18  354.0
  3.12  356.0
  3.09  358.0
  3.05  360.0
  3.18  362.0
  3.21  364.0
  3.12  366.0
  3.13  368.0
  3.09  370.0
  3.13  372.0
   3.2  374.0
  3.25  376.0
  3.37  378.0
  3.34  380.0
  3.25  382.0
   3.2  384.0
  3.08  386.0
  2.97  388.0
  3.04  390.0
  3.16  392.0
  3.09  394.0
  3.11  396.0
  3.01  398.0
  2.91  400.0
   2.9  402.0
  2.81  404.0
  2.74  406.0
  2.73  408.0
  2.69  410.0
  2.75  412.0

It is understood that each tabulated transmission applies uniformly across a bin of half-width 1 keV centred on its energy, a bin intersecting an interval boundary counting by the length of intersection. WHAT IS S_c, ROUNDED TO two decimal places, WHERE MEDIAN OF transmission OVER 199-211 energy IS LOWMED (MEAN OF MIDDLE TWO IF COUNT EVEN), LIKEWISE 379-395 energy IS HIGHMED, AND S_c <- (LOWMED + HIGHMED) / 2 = 3.37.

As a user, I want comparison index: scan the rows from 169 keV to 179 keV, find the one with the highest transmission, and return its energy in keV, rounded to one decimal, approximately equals 176.0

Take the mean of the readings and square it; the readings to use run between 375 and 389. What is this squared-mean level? 10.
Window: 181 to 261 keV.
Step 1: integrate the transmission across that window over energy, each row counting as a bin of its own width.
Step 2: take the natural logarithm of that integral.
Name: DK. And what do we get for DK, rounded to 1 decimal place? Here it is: 5.7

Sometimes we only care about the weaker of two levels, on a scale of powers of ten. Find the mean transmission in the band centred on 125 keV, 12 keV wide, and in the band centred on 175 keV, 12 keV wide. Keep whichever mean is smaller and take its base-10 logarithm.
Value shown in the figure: 0.57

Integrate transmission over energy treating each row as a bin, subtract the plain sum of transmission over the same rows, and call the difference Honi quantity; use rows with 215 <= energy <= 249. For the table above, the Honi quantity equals 66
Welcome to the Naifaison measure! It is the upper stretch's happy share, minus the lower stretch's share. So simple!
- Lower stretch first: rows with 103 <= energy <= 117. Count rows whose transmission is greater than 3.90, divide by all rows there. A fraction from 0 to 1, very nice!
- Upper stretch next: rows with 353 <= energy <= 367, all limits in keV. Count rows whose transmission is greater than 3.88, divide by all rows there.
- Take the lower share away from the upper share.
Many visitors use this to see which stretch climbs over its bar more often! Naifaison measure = -1.0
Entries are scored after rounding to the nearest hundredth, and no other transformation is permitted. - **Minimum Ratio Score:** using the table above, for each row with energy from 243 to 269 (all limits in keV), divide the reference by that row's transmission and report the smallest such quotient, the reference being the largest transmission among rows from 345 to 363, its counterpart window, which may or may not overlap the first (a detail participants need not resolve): 0.81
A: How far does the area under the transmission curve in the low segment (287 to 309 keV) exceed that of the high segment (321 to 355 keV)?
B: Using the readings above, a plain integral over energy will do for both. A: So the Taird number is -44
